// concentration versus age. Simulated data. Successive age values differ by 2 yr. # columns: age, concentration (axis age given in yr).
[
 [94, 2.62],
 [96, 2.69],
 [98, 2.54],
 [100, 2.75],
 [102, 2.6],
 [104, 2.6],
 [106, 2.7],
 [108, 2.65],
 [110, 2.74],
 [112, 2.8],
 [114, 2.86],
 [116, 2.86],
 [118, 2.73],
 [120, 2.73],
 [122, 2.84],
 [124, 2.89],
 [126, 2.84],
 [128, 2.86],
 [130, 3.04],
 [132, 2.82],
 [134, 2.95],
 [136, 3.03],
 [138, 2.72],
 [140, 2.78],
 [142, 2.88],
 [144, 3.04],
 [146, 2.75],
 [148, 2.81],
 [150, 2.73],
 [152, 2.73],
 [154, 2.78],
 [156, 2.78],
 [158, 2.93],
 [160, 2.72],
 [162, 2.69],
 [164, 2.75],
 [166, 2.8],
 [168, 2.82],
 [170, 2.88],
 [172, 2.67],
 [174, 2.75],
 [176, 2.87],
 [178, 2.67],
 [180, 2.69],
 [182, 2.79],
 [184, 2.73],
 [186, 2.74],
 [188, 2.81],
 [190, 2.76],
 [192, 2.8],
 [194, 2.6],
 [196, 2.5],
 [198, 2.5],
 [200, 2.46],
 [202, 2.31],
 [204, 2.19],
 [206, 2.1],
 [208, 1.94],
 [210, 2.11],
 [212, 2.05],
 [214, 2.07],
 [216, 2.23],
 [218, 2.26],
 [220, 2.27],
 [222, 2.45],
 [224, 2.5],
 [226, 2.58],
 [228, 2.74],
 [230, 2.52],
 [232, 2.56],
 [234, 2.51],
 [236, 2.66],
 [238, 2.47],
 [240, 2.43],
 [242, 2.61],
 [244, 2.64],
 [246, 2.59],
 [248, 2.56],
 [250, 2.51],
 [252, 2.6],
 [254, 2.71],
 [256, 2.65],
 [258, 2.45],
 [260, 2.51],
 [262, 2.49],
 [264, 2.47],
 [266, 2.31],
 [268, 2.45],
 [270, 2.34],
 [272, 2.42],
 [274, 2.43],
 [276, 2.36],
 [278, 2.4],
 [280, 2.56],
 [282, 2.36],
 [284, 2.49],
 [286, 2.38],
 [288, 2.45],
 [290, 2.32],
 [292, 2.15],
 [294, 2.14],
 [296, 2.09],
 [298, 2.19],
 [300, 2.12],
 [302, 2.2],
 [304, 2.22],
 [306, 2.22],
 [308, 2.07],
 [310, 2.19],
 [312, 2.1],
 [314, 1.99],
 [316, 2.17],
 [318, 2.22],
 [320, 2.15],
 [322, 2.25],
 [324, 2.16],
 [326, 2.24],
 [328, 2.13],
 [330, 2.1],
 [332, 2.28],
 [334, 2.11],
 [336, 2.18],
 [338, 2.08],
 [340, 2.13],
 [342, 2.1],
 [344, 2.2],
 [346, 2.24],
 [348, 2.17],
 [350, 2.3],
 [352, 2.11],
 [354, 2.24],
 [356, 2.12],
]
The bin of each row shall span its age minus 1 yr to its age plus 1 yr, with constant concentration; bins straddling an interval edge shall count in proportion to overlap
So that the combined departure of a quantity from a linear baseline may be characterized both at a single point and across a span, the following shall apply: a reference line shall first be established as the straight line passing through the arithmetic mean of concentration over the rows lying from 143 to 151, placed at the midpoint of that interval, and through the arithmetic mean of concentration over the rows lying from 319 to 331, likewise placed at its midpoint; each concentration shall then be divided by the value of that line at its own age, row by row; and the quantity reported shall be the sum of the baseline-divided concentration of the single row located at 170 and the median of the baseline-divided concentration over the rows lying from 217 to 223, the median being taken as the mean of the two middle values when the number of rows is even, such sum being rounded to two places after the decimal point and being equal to 1.93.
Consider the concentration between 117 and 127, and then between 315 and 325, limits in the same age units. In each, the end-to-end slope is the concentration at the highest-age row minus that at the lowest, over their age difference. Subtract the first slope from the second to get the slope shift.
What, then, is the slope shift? -0.015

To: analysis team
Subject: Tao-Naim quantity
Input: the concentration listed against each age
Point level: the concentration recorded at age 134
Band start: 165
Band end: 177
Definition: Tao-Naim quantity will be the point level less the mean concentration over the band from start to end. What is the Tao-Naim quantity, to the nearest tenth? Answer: 0.2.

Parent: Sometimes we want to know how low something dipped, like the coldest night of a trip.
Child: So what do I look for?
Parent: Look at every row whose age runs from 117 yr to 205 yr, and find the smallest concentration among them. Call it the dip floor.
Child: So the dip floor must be 2.19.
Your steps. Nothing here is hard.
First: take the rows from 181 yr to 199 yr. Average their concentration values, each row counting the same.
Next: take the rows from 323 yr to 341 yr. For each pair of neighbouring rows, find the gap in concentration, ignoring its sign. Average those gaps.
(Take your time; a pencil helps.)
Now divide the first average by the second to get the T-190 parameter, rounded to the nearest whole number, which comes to 27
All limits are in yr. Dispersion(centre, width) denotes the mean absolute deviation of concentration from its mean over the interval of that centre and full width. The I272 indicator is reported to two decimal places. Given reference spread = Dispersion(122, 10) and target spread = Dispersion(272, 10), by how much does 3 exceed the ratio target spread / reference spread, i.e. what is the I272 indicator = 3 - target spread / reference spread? 2.34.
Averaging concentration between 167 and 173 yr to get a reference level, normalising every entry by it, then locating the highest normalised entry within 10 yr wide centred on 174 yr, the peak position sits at 170 yr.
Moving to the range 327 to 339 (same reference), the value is 332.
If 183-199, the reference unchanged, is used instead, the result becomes 188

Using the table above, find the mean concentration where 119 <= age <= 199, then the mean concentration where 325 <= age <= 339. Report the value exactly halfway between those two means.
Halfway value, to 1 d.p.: 2.5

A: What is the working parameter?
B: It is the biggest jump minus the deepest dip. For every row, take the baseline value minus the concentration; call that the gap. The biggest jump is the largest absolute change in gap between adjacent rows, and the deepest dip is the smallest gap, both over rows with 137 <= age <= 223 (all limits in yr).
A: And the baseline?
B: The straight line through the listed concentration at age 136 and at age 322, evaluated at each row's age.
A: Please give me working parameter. 0.33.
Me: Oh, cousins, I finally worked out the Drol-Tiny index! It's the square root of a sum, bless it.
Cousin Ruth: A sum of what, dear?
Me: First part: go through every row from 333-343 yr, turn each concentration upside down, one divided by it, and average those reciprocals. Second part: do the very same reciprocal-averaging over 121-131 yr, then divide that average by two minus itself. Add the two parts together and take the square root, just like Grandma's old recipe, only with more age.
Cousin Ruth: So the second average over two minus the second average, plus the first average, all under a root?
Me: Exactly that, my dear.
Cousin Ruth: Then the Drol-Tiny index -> 0.83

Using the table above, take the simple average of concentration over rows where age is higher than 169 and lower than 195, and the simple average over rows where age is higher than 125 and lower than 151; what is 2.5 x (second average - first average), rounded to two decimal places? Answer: 0.29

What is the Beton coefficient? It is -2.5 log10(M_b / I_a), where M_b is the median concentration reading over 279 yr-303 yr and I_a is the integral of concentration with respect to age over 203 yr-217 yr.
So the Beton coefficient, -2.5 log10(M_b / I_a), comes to 2.78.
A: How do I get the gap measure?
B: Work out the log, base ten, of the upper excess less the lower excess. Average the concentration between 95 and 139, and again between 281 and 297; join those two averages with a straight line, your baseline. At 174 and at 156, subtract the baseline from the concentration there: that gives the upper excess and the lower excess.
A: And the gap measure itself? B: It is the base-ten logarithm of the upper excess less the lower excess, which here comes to -1.68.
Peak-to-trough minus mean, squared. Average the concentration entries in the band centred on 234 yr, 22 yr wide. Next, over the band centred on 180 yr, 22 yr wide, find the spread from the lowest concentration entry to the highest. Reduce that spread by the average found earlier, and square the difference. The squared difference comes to 5.5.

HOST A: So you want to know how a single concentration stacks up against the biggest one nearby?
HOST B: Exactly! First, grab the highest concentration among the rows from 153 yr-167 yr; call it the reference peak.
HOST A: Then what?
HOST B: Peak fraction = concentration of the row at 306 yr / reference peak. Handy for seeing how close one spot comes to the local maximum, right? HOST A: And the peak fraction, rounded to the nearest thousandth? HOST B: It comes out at 0.758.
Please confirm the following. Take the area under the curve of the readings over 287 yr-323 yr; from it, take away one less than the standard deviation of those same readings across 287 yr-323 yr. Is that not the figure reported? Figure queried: 79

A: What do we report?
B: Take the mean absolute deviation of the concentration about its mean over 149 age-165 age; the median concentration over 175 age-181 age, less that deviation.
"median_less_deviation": 2.64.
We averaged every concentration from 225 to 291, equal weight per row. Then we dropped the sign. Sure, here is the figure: 2.50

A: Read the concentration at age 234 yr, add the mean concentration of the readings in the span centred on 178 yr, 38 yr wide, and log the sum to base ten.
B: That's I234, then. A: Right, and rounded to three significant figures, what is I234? 0.720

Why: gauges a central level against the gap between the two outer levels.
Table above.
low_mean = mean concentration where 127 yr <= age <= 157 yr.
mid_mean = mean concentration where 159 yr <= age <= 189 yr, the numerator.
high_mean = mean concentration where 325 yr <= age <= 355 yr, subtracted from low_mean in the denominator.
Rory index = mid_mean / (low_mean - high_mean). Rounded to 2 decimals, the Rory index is 4.10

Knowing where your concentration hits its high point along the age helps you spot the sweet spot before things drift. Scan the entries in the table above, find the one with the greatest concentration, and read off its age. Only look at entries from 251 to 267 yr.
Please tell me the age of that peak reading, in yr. 254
